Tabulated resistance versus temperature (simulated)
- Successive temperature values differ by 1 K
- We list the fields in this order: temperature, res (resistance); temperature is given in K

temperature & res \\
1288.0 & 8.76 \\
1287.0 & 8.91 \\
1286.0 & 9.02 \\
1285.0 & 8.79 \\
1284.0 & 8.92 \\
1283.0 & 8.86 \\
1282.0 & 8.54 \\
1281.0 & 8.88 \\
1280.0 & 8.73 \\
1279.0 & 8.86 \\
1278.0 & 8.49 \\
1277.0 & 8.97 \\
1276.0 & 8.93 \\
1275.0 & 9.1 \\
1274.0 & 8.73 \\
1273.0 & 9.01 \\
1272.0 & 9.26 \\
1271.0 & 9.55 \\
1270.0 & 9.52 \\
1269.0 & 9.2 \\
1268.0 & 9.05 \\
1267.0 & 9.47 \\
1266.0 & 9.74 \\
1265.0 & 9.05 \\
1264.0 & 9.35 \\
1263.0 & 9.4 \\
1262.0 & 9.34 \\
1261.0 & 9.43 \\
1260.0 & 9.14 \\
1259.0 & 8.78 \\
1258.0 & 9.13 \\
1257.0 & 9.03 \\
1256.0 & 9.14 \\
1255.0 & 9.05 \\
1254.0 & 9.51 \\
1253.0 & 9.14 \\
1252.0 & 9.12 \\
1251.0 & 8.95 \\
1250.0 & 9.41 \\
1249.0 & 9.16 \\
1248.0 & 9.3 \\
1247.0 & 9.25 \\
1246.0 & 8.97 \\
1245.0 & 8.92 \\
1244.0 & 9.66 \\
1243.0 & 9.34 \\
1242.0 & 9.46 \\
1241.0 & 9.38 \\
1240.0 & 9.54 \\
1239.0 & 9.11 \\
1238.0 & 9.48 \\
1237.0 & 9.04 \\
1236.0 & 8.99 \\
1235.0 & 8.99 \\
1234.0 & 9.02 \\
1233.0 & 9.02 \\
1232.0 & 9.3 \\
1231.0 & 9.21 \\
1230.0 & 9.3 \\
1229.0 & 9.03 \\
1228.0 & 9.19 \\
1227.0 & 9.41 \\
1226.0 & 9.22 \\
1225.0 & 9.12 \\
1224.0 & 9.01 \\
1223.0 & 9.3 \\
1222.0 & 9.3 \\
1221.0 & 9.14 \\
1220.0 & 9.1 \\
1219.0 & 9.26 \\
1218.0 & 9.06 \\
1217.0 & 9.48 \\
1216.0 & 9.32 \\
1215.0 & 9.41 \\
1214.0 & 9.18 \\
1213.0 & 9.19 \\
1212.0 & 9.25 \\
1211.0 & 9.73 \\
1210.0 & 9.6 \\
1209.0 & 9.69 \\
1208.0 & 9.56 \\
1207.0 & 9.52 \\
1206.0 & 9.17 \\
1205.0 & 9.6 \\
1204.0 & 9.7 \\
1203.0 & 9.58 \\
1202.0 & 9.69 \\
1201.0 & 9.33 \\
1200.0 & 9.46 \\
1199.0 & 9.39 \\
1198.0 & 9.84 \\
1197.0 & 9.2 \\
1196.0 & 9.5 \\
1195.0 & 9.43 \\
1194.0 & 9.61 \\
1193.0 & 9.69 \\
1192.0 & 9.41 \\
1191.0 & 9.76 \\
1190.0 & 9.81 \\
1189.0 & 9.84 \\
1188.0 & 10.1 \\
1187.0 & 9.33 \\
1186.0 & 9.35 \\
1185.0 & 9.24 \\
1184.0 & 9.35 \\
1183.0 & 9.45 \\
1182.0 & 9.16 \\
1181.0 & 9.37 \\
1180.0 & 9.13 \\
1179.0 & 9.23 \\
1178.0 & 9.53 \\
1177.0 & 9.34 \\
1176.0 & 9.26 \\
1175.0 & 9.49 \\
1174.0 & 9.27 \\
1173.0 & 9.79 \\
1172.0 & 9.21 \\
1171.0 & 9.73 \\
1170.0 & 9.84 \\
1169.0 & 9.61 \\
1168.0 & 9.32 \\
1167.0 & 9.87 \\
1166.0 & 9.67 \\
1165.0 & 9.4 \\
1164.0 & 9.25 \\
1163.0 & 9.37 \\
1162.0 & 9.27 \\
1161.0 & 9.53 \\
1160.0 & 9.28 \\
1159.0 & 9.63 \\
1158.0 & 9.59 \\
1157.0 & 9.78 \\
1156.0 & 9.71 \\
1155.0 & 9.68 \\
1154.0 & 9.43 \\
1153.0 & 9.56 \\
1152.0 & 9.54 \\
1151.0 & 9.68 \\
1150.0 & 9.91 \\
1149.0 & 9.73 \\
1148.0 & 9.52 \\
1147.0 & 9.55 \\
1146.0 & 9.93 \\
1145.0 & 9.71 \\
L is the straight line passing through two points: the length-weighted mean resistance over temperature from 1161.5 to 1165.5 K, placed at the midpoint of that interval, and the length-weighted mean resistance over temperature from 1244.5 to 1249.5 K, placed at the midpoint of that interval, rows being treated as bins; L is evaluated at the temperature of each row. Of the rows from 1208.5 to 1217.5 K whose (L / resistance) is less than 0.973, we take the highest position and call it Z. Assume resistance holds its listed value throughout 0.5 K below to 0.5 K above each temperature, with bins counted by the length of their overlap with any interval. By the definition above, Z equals 1217.0 K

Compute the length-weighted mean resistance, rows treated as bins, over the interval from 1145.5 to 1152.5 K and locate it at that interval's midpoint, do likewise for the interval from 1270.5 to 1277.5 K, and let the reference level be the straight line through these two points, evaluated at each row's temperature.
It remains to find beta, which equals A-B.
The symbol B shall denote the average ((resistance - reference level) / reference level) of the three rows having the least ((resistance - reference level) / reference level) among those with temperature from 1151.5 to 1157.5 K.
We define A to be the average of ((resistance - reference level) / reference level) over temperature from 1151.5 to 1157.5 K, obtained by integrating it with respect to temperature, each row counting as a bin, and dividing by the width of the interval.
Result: 0.012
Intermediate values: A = -0.005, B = -0.017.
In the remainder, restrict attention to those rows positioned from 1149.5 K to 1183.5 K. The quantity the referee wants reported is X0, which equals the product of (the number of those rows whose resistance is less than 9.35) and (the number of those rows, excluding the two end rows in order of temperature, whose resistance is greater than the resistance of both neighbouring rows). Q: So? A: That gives 121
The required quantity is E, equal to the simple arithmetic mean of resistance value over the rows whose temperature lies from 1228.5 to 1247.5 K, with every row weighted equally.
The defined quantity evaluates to 9.21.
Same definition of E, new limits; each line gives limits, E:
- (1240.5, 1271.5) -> 9.26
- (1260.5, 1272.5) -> 9.36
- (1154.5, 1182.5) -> 9.48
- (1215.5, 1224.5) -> 9.22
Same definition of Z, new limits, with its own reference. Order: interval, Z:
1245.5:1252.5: 1250.0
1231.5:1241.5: 1240.0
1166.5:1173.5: 1173.0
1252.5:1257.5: 1254.0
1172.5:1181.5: 1173.0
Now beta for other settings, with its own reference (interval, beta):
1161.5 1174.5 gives 0.029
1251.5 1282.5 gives 0.053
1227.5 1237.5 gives 0.011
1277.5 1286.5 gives 0.023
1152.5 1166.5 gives 0.024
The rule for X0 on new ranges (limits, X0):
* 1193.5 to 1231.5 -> 240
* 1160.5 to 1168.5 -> 6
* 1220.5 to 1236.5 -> 45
